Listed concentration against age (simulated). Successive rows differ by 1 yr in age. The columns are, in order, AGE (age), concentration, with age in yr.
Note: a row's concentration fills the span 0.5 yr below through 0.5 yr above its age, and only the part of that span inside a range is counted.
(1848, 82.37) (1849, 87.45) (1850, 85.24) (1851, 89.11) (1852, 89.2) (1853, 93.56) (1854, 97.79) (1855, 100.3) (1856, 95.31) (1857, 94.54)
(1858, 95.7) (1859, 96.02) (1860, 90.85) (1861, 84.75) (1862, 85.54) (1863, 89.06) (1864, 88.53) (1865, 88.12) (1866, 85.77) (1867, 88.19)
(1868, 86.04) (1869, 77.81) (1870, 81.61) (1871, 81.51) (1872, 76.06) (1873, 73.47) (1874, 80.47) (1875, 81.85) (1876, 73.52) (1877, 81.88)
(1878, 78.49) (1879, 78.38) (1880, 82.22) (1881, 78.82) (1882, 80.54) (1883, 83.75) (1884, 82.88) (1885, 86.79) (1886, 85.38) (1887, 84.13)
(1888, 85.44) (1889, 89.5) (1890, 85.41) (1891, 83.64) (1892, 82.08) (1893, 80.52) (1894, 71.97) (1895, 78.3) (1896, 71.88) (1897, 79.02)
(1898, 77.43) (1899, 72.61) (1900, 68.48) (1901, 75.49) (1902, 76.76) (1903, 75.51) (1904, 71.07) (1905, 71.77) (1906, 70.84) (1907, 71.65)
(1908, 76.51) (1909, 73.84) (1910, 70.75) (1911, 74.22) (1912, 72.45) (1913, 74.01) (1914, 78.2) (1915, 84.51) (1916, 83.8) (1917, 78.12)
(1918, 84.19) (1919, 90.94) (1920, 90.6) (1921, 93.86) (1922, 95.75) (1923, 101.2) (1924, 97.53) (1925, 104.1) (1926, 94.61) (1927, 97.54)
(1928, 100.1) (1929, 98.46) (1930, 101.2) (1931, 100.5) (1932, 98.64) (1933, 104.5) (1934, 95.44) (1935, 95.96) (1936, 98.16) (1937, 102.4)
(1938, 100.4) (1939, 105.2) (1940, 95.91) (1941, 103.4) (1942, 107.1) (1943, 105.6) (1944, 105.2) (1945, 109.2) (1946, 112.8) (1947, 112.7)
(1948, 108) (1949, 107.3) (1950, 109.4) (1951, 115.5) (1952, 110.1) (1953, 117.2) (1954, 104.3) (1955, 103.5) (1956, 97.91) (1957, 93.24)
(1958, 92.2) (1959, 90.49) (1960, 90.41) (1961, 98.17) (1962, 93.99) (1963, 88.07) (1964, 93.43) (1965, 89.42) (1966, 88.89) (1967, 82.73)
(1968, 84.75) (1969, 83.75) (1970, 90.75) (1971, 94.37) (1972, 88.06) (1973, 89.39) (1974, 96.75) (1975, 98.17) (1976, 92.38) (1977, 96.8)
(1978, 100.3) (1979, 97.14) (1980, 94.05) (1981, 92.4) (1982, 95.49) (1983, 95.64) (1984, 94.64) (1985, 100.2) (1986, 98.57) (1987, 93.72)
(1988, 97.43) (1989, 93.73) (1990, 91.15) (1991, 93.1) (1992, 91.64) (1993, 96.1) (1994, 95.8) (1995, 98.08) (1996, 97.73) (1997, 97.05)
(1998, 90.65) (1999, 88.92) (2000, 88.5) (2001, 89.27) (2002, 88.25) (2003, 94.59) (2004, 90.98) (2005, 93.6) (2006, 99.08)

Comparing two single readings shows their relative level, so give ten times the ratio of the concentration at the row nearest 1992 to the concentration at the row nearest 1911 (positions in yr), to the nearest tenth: 12.3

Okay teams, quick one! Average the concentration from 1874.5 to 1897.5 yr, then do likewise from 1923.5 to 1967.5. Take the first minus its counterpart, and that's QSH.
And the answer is -19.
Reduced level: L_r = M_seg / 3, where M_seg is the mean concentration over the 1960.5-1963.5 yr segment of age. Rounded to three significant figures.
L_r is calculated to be 31.1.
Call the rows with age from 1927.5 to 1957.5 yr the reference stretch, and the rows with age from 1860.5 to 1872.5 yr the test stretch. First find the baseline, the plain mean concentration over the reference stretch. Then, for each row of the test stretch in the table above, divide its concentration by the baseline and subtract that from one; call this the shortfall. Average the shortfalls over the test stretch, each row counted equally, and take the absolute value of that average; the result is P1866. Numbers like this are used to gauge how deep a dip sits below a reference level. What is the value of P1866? 0.19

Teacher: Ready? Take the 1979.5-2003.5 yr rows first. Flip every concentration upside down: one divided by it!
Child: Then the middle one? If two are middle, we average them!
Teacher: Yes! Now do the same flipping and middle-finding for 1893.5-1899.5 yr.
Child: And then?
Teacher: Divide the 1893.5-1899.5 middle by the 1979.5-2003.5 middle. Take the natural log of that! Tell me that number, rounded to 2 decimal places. 0.23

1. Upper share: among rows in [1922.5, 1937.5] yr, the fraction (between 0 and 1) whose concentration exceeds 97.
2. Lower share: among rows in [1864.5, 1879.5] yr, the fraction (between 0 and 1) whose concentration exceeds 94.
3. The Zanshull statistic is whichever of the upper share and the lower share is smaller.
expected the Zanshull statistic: 0.00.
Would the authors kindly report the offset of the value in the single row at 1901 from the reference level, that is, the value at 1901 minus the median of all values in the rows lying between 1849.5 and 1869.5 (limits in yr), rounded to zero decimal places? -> -14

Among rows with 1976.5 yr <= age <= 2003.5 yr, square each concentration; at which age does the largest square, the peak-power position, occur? 1978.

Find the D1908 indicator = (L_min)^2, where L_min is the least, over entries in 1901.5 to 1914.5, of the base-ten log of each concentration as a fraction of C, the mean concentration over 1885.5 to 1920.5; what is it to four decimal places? 0.0019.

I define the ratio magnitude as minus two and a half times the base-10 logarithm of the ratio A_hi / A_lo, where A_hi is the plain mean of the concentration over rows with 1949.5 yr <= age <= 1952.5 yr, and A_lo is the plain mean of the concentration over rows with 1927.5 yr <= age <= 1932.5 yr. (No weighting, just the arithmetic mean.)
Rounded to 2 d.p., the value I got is -0.12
